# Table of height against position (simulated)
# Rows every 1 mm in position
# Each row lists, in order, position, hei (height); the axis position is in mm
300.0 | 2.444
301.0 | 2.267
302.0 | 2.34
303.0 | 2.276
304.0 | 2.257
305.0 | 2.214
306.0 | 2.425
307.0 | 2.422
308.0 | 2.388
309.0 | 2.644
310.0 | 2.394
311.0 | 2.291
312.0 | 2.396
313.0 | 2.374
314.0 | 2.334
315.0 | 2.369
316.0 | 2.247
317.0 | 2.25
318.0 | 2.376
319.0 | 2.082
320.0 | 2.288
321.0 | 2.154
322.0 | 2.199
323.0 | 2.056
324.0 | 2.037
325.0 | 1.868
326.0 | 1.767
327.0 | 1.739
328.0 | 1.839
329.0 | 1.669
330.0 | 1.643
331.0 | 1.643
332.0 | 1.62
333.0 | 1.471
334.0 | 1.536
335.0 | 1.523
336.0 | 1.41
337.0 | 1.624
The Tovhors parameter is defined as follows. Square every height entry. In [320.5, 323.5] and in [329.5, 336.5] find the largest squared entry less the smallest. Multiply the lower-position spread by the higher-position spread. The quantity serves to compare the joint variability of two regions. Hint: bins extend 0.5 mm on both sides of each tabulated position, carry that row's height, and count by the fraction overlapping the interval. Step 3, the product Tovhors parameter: 0.43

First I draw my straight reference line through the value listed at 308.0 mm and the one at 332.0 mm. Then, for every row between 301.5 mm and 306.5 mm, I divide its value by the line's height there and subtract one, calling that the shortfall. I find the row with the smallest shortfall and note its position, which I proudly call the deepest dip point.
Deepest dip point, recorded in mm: 305.0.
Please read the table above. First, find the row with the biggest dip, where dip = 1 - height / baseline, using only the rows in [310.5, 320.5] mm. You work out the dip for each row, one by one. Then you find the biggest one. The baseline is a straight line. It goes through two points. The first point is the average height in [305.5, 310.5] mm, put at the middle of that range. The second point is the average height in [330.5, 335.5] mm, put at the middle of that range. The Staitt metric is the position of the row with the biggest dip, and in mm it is 311.0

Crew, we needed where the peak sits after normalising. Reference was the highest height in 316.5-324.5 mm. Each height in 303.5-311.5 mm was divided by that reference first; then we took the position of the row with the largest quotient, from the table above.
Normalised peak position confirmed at 309.0 mm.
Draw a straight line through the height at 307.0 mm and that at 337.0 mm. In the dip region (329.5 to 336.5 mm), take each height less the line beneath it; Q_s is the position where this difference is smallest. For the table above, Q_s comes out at 333.0 mm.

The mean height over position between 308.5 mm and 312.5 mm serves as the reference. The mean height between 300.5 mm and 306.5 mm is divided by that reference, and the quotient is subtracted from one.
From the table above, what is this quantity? 0.06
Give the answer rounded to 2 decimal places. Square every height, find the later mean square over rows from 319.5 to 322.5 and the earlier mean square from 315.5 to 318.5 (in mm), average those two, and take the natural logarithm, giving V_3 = 1.62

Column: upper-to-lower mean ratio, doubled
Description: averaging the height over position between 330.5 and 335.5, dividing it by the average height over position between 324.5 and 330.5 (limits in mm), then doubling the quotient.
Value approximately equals 1.78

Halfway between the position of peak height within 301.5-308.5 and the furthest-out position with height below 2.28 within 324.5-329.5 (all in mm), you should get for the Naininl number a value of 317.5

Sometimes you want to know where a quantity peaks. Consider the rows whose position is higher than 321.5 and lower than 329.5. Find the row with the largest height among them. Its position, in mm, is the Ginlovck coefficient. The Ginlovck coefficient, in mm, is 322.0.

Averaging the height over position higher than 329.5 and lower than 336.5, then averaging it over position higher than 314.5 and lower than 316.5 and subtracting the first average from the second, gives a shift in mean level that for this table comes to 0.8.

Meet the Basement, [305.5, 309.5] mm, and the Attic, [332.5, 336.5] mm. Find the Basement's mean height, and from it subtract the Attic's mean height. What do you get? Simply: 1.0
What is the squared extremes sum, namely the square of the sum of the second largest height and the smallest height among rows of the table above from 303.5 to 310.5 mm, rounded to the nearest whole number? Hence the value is 22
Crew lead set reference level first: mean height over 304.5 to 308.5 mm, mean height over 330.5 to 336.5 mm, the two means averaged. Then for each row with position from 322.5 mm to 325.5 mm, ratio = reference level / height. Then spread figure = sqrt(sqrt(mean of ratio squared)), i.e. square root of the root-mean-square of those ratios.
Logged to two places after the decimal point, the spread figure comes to 0.99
